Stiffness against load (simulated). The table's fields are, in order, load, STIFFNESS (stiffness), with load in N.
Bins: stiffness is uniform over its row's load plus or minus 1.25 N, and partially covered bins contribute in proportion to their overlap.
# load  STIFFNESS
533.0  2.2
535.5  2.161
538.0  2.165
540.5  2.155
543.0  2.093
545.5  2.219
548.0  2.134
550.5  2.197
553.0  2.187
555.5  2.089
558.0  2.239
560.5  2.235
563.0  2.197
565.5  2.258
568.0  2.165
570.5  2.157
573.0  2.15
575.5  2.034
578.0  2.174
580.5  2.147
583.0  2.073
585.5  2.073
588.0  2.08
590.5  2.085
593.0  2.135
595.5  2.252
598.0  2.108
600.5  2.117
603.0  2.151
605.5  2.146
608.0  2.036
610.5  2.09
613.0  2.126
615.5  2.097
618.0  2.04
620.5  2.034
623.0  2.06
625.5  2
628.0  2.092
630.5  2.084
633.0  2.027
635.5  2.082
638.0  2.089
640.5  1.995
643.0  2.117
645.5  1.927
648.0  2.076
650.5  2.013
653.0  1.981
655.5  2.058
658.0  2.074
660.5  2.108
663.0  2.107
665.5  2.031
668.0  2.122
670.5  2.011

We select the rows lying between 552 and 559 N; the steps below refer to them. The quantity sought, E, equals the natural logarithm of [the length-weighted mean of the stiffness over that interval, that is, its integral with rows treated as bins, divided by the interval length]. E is 0.774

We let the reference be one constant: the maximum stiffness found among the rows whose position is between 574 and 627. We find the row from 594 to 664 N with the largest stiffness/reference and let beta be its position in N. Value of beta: 595.5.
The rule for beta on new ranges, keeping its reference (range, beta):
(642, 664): 643.0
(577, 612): 595.5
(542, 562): 558.0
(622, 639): 628.0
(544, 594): 565.5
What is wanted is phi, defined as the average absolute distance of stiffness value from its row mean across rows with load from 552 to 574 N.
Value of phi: 0.041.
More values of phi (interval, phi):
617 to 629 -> 0.025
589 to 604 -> 0.040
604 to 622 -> 0.038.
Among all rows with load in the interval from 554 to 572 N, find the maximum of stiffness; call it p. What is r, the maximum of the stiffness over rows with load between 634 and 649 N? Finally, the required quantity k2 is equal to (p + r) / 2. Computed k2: 2.19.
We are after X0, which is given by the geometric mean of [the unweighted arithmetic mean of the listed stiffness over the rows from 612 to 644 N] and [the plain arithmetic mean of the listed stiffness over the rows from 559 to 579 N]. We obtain 2.12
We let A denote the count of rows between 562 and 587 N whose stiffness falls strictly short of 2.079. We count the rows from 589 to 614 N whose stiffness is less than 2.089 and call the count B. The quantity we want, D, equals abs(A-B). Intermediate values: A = 3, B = 2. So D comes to 1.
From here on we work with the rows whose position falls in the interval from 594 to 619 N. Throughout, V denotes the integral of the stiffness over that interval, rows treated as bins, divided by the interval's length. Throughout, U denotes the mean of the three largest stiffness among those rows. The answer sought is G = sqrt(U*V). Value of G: 2.15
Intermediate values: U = 2.18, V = 2.12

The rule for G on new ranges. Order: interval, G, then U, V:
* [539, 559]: 2.19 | 2.22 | 2.16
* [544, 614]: 2.20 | 2.25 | 2.14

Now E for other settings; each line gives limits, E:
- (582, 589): 0.730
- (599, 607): 0.758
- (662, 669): 0.735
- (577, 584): 0.757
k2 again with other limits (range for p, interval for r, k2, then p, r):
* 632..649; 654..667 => 2.11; 2.117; 2.108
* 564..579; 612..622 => 2.19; 2.258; 2.126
